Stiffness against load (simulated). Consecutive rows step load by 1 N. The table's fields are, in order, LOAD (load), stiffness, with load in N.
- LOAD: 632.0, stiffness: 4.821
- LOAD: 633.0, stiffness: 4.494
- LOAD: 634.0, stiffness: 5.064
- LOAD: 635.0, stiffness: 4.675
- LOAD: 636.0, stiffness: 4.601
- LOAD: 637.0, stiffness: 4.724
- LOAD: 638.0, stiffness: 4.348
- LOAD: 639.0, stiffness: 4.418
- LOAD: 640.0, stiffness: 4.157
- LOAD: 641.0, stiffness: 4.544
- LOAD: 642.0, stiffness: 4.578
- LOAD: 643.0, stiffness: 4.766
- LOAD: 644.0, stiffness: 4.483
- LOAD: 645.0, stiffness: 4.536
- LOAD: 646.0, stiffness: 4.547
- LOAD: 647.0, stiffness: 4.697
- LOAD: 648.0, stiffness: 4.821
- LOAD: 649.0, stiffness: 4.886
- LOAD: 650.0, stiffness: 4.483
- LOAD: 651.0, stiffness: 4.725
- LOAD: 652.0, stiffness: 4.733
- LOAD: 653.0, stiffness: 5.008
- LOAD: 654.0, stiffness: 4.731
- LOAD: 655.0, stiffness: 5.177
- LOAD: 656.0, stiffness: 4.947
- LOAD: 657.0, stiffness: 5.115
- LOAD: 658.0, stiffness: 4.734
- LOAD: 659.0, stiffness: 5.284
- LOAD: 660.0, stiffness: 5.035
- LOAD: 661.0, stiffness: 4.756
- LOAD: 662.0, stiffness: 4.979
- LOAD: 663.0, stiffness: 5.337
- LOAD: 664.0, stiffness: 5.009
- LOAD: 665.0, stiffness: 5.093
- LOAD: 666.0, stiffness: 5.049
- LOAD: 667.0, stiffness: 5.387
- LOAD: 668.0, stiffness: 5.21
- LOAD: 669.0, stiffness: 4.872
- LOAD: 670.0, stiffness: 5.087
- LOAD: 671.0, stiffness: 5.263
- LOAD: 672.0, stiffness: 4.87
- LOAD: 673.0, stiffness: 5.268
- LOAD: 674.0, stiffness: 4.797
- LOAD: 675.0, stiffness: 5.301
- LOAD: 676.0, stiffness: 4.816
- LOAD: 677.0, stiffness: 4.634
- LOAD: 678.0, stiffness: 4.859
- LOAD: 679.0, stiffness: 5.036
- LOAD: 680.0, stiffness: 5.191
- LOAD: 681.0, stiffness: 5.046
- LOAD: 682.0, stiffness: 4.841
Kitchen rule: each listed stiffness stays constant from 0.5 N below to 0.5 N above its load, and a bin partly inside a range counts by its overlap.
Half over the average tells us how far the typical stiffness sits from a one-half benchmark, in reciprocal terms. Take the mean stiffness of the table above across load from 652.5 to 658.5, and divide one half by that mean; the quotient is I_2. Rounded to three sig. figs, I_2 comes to 0.101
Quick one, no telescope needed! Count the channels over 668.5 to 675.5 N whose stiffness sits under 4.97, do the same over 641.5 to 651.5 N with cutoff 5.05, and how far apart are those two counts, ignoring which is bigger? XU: 7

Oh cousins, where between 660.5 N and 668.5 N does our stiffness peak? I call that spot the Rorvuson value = 667.0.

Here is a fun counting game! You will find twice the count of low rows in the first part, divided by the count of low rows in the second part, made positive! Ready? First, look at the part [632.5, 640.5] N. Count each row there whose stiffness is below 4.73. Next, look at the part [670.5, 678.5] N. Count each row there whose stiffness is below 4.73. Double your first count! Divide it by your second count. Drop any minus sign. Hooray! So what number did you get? 14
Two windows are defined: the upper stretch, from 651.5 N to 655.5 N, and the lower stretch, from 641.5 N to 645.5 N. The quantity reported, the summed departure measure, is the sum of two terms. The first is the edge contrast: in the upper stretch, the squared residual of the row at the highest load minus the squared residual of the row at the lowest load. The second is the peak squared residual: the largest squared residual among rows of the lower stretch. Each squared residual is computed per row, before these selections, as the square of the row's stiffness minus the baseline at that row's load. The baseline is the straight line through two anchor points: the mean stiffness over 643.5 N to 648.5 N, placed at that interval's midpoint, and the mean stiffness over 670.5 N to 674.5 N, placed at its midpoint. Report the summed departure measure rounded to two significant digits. 0.21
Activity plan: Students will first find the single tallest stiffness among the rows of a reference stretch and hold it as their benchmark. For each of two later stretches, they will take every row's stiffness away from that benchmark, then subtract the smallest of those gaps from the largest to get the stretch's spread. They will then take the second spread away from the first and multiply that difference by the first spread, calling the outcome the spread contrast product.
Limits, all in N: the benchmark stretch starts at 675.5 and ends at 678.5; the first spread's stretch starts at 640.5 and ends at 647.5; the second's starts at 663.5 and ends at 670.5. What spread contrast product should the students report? -0.07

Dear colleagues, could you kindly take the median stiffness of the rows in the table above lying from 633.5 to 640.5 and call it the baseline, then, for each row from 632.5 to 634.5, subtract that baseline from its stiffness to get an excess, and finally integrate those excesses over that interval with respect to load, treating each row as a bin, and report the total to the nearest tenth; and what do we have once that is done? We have 0.4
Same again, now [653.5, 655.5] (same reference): 0.7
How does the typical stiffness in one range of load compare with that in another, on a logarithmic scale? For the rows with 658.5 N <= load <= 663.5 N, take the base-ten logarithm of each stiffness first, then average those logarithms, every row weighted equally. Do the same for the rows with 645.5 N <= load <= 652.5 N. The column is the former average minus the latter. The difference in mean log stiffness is 0.034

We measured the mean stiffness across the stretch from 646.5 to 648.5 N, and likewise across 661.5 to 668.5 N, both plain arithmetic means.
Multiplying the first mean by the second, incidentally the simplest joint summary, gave 24.5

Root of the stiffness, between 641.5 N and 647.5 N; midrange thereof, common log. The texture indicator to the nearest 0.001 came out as 0.332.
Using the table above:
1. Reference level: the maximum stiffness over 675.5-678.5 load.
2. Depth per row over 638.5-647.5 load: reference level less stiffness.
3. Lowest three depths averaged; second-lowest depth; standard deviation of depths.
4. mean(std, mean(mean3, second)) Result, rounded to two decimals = 0.17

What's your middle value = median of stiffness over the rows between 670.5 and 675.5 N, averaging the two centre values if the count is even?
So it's 5.26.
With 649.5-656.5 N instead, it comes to 4.73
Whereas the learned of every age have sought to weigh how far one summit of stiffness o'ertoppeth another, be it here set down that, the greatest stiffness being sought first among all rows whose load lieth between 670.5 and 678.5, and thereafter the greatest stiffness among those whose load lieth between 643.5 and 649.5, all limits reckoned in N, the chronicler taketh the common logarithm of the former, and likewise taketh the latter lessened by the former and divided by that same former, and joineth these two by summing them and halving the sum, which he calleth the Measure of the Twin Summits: 0.32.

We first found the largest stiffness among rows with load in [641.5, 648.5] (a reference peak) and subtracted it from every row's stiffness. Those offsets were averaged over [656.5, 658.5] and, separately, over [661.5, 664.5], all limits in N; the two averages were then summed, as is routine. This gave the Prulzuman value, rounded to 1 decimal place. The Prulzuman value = 0.4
